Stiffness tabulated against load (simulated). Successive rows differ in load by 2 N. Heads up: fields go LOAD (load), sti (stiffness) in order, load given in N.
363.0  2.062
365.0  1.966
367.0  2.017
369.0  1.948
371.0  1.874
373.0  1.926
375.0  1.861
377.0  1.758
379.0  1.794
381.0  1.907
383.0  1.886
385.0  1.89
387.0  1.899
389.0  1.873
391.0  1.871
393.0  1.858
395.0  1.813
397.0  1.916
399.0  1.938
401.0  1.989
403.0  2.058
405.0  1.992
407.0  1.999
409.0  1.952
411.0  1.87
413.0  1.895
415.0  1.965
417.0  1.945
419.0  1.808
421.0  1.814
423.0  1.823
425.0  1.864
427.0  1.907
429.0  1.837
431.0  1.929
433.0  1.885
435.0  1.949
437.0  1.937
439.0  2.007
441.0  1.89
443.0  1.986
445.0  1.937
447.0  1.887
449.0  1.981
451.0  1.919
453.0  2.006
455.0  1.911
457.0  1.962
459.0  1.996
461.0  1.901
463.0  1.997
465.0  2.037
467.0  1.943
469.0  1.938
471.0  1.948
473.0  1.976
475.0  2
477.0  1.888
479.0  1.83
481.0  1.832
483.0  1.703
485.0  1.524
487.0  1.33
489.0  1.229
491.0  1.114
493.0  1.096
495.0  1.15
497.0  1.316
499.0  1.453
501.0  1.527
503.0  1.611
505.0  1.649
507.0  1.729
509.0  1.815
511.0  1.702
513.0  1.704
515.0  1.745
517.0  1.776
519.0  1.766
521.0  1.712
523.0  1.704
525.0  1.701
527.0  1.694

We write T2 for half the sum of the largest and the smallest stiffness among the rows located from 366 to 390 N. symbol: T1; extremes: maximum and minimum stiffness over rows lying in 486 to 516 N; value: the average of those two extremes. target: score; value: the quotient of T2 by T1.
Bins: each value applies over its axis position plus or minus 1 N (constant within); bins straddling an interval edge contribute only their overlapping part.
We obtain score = 1.3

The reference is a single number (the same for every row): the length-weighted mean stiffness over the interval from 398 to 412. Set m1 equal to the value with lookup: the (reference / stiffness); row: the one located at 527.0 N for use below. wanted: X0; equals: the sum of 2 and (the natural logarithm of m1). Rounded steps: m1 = 1.16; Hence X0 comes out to 2.15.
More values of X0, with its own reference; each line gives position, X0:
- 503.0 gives 2.20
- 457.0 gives 2.00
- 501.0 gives 2.26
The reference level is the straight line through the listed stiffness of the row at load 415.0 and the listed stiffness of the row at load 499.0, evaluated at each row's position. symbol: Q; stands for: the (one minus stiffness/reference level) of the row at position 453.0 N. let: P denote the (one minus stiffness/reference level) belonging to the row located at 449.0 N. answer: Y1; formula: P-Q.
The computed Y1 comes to 0.03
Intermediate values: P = -0.1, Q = -0.16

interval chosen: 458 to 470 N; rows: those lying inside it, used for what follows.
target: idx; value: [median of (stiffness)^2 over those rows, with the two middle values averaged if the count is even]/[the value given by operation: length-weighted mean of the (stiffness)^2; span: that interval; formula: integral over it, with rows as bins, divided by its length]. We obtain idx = 1.00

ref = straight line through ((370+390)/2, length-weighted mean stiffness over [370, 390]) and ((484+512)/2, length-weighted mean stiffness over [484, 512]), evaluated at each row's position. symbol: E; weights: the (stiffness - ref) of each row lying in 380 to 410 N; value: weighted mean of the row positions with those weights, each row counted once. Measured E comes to 400.7 N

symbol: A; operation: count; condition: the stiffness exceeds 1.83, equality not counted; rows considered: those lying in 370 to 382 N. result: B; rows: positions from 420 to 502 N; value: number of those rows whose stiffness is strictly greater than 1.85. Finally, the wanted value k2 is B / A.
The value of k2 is 6.5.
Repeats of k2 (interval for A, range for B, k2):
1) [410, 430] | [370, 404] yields 2.0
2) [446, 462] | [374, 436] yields 3.0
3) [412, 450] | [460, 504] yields 0.6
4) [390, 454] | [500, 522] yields 0.0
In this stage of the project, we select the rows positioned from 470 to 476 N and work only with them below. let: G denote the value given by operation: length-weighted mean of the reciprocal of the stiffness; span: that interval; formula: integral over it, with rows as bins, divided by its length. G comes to 0.51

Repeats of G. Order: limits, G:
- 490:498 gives 0.86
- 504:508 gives 0.59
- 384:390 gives 0.53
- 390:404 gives 0.52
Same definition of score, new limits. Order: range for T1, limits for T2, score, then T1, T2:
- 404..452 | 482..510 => 0.8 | 1.91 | 1.46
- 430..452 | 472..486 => 0.9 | 1.95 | 1.76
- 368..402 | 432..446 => 1.0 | 1.87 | 1.95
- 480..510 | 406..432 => 1.3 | 1.46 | 1.90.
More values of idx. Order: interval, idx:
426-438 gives 1.01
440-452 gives 0.99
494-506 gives 1.04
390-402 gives 1.00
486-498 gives 0.97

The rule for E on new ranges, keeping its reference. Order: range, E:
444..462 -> 453.4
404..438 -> 421.9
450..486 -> 466.8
